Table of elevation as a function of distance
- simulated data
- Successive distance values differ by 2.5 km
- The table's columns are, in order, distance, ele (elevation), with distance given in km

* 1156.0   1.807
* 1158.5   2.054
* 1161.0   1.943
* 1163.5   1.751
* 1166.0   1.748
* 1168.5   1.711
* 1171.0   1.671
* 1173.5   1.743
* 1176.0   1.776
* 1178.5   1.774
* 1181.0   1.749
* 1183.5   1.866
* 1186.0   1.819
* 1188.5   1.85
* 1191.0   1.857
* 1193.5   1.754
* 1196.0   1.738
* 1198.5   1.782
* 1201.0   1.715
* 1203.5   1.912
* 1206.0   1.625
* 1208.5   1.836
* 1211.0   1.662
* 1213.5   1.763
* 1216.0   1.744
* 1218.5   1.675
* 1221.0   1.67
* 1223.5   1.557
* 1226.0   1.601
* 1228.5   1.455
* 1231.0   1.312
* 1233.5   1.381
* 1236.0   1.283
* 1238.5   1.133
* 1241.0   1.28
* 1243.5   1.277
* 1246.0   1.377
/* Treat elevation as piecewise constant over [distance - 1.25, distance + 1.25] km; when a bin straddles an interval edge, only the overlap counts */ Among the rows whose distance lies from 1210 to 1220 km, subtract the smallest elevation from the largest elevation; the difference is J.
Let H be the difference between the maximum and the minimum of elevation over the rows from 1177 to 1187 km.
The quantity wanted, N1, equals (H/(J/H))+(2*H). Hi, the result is 0.4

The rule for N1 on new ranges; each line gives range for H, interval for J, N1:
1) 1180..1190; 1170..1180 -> 0.4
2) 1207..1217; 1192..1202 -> 0.8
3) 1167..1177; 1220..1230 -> 0.3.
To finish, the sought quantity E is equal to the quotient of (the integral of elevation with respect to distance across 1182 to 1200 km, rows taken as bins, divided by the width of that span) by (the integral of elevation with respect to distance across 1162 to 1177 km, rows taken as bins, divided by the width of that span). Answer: 1.04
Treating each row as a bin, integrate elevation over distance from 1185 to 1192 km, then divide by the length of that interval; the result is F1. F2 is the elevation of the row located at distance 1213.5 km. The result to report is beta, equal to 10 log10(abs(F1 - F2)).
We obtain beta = -11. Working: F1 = 1.84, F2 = 1.763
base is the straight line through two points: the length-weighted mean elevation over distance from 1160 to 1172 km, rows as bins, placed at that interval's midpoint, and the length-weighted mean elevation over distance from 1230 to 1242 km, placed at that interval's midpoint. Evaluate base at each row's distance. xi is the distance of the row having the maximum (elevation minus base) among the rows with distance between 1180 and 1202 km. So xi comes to 1191.0 km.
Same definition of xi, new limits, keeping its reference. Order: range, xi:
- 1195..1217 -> 1203.5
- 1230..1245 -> 1233.5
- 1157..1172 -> 1158.5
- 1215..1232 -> 1216.0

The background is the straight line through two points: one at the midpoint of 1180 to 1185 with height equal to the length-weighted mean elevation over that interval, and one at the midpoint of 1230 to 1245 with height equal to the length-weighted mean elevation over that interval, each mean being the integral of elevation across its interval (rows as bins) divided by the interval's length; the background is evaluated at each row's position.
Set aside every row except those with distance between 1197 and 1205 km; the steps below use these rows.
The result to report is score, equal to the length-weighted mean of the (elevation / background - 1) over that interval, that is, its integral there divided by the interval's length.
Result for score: 0.10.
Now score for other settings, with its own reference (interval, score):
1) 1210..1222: 0.15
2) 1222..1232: 0.08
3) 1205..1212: 0.10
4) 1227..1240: 0.00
